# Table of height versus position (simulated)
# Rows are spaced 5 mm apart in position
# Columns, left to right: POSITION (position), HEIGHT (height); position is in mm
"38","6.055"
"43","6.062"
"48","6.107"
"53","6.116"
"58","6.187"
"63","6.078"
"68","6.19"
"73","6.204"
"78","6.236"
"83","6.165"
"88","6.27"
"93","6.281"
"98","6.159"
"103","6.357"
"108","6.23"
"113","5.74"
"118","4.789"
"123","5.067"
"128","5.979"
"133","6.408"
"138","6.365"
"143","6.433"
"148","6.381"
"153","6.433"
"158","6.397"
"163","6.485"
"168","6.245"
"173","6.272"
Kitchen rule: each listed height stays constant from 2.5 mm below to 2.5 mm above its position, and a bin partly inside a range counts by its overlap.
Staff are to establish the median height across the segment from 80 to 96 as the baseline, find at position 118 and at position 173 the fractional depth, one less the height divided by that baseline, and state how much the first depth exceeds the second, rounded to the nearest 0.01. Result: 0.24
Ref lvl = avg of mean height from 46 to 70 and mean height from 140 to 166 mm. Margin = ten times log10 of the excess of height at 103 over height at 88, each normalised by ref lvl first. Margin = -19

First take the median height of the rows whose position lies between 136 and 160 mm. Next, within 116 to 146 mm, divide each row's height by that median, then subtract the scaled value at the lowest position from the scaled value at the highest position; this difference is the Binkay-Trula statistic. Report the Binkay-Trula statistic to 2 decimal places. 0.26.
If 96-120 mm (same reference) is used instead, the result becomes -0.21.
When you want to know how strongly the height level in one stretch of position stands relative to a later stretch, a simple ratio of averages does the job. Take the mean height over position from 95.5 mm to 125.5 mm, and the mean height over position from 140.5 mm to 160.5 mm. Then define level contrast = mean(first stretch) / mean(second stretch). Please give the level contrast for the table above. 0.89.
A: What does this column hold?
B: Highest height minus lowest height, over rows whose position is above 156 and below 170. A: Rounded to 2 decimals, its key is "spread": 0.24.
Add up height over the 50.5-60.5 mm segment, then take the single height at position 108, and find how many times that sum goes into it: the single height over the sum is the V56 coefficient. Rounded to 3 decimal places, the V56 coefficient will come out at 0.506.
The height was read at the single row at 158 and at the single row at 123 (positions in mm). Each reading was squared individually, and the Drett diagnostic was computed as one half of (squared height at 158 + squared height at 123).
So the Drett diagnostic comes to 33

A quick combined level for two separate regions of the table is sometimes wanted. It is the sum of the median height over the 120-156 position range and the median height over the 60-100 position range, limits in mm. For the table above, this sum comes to 12.6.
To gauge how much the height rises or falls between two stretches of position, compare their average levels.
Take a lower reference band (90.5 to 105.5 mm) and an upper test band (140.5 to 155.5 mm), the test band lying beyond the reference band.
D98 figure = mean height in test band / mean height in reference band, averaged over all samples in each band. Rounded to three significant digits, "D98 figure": 1.02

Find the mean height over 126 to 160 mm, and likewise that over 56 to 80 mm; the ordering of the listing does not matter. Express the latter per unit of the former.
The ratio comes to 0.97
